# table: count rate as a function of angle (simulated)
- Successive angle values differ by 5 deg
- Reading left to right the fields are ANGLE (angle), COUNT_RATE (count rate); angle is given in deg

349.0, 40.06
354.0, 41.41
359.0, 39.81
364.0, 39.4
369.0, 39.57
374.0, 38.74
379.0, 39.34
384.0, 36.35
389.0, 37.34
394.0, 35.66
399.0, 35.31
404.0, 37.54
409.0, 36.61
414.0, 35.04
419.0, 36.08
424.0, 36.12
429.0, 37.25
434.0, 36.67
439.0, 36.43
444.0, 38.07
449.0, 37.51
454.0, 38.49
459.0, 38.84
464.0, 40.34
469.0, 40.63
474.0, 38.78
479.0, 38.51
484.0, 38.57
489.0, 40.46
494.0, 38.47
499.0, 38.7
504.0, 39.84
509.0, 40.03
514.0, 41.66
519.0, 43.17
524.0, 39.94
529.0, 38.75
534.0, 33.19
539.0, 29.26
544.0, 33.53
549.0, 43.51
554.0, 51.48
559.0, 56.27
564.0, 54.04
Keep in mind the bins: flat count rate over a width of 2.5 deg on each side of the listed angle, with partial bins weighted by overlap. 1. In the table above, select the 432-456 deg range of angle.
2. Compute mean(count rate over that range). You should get 37.4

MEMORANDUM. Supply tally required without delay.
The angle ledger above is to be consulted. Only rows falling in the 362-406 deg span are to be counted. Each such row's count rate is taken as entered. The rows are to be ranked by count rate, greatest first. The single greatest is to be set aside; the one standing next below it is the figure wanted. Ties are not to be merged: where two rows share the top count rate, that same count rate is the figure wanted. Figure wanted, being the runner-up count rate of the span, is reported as 39.4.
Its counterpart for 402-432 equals 37.25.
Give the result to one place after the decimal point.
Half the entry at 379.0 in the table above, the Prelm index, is 19.7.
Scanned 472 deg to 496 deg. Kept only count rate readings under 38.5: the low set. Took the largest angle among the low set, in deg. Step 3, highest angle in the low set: 494.0 deg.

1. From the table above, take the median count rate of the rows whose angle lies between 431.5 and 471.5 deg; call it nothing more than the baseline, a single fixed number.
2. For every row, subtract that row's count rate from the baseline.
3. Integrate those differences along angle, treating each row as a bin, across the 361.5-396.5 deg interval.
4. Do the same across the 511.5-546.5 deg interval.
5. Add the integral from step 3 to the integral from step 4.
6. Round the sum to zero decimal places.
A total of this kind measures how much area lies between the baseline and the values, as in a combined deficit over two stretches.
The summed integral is 50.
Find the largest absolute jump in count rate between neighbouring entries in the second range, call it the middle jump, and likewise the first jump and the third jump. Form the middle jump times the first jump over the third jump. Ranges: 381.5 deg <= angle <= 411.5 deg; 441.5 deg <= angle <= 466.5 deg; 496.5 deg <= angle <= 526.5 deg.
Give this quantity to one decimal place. 1.0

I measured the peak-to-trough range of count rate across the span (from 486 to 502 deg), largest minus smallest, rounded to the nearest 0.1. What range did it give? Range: 2.0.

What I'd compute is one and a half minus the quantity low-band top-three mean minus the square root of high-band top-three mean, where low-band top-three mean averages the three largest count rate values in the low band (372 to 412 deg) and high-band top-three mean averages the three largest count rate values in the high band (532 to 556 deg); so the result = -30.5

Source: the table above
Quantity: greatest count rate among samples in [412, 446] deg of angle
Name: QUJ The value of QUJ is 38.07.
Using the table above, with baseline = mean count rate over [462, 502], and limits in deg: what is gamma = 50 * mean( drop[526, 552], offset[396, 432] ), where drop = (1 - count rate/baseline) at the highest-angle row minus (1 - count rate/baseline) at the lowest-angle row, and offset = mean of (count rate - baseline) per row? -79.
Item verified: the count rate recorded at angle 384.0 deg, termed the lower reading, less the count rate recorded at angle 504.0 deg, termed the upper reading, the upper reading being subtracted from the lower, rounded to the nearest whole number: -3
